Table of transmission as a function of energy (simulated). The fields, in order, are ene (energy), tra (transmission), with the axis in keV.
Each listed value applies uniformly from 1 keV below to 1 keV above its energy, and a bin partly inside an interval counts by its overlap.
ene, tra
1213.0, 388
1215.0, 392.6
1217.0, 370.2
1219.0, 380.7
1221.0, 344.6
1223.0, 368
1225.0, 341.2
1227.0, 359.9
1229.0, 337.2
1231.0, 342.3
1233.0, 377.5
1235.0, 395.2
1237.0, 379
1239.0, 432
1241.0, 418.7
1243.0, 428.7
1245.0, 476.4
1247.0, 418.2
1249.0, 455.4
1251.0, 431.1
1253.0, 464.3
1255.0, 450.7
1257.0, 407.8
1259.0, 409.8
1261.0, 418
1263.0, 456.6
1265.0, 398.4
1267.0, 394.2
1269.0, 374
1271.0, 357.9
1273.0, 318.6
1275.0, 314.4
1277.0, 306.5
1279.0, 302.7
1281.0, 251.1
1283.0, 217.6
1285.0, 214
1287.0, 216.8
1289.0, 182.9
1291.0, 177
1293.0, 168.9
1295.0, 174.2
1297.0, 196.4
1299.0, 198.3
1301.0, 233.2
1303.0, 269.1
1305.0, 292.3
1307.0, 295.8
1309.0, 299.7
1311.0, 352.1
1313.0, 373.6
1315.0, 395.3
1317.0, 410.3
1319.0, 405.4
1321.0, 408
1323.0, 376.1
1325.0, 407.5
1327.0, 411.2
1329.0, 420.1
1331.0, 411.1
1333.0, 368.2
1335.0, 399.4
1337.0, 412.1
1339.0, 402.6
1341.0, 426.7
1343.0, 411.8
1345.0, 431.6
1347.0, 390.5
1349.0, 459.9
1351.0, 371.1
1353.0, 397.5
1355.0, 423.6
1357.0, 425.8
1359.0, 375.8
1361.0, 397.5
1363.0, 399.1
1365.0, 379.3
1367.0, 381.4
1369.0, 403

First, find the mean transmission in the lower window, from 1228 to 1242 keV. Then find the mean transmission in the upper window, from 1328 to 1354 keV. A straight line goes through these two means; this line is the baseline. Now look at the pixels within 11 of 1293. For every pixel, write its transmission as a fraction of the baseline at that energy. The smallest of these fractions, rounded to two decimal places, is 0.43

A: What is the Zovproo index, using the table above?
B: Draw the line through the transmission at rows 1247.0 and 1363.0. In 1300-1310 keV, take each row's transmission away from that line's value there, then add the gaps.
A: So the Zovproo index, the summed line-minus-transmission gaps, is 653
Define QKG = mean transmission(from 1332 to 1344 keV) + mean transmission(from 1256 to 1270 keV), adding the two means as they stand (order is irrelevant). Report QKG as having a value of 812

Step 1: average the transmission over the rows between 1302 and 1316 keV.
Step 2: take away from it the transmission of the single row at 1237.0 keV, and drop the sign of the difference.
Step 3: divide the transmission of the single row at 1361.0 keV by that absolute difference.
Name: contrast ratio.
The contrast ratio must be 7.4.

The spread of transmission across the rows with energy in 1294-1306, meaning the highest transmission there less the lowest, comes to 118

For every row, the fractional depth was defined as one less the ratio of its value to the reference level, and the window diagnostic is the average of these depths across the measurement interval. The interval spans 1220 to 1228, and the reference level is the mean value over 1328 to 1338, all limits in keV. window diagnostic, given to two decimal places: 0.12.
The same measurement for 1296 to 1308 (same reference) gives 0.38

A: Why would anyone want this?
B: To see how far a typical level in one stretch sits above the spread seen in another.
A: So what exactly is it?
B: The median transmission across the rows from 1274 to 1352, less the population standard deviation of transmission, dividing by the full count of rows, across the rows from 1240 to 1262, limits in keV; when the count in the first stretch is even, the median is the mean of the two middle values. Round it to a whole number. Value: 346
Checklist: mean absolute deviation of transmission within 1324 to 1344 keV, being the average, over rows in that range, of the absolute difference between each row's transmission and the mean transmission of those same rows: 10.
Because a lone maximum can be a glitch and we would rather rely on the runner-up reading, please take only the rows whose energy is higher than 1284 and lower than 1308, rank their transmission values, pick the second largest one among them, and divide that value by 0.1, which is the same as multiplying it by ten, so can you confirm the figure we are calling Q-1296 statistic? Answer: 2923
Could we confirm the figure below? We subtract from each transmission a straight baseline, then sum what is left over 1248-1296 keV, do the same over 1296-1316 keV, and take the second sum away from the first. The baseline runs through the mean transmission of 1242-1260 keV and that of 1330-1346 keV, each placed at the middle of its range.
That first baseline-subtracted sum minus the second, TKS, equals -1191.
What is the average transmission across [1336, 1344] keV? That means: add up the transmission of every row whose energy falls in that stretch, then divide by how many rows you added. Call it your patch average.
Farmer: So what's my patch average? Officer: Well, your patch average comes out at 413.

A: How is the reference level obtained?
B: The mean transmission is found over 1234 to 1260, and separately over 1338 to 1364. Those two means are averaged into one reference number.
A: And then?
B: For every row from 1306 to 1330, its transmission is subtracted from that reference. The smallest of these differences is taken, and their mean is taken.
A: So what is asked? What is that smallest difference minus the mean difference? -41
